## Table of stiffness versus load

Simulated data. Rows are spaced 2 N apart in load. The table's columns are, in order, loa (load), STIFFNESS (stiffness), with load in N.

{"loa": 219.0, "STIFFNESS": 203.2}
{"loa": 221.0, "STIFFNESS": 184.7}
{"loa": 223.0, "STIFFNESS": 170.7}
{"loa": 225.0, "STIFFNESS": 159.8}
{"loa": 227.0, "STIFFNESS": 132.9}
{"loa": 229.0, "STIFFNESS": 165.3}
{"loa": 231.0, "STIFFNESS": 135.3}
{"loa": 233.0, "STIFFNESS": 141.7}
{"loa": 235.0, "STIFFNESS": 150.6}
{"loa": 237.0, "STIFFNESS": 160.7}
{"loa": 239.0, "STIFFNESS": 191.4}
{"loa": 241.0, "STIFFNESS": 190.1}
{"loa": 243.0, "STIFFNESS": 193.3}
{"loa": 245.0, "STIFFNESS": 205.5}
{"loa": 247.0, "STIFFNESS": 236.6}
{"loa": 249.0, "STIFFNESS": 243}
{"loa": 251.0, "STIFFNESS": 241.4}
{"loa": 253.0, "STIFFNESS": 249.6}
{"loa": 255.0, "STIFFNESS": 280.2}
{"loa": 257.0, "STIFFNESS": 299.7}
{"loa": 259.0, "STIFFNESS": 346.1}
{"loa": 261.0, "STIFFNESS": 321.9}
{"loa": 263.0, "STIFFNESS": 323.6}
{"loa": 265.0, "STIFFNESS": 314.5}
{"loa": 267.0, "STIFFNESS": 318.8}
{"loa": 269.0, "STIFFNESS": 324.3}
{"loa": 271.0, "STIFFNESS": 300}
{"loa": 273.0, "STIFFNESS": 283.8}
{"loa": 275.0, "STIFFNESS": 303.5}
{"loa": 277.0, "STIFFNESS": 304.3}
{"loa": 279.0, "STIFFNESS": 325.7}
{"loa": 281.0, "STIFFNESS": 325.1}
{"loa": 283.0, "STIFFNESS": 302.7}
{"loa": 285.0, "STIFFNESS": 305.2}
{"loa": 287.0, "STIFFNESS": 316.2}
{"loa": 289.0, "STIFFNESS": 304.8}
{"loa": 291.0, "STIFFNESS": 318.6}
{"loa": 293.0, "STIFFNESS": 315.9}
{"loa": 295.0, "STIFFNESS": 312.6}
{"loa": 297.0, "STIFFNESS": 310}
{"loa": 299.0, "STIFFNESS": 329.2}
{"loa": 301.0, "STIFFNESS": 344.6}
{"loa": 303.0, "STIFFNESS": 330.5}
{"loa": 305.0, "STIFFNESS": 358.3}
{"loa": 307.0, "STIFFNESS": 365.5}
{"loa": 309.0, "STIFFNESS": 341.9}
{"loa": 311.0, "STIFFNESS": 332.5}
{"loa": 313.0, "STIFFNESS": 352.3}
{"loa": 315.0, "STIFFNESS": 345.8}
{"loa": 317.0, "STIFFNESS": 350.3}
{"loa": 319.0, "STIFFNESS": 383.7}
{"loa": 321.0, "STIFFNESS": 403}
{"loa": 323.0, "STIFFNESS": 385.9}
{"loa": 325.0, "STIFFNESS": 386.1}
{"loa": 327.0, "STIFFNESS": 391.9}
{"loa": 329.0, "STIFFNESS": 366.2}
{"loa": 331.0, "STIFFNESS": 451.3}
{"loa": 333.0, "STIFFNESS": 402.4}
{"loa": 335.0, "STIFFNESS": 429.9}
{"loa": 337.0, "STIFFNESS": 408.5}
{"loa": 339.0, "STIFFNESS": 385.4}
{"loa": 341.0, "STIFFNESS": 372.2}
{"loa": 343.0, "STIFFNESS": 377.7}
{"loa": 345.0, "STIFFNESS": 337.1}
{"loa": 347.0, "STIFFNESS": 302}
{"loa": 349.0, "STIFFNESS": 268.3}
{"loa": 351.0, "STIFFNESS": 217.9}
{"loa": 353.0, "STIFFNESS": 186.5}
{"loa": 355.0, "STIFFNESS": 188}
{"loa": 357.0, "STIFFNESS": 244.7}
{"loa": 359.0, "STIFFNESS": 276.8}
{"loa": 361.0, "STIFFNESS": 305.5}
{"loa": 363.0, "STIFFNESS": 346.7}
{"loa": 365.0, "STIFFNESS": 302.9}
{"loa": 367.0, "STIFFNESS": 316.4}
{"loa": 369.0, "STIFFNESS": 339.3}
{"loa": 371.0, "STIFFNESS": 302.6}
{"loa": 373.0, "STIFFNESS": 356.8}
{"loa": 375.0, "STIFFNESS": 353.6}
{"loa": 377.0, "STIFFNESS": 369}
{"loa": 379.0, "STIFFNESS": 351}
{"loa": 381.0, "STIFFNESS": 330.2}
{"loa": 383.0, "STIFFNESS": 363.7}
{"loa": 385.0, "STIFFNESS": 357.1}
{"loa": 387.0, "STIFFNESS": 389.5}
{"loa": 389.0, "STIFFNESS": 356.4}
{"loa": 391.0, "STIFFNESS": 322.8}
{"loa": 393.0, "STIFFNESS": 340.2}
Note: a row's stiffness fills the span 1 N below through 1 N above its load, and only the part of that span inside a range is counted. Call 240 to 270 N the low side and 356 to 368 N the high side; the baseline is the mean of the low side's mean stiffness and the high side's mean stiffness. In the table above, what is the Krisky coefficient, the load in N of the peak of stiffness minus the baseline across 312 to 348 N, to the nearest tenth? 331.0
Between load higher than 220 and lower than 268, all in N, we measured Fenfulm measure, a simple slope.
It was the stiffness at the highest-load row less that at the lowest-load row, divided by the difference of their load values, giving 2.9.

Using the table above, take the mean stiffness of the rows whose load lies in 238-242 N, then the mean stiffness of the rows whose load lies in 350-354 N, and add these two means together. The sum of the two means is 393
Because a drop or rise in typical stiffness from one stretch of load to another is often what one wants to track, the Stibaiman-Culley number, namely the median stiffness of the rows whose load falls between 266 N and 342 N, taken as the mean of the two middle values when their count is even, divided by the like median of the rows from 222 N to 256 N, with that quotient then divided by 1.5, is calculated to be 1.2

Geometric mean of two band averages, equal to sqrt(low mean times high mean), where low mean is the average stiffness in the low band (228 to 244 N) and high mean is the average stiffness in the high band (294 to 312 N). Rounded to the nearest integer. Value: 236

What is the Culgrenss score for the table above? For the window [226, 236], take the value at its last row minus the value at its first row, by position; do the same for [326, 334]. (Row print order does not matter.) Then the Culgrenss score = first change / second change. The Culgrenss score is 1.7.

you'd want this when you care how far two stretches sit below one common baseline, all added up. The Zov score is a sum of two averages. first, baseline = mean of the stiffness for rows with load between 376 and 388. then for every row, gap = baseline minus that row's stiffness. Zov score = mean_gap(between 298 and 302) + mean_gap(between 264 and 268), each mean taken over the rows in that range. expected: 67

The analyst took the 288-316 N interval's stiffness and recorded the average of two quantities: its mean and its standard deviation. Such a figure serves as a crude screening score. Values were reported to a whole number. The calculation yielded 176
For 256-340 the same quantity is 191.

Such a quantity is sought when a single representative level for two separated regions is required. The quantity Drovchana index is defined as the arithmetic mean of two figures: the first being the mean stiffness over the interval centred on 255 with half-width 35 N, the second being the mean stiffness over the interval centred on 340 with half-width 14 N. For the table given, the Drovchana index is 300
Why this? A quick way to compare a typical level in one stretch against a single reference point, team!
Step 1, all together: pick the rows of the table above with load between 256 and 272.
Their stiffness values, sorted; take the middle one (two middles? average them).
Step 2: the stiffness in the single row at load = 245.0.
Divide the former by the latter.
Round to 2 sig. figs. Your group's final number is 1.6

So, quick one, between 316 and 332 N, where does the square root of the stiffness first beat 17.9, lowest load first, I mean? 317.0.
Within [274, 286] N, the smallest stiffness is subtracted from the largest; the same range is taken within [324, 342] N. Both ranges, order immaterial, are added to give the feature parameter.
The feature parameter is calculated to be 108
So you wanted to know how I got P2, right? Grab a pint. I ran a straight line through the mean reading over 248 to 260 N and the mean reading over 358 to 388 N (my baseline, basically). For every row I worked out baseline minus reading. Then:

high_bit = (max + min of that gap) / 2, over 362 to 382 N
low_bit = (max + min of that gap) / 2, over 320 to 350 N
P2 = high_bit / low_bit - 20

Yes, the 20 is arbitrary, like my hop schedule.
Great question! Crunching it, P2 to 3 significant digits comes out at -20.1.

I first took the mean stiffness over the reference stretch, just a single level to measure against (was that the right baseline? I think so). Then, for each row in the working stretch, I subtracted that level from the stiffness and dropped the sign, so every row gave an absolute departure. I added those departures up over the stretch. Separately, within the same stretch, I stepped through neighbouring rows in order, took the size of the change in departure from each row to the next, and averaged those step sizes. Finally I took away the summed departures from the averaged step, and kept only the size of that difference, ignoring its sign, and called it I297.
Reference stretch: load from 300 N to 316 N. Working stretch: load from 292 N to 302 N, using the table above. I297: 110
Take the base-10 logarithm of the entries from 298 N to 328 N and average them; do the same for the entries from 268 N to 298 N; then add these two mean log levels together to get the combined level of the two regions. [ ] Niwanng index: 5.047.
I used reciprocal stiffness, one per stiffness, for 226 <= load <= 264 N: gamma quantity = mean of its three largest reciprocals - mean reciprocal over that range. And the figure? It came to 0.0024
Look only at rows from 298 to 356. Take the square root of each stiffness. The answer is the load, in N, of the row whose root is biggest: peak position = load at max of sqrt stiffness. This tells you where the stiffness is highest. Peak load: 331.0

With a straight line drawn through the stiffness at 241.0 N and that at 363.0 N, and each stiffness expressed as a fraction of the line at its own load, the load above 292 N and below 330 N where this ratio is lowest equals 297.0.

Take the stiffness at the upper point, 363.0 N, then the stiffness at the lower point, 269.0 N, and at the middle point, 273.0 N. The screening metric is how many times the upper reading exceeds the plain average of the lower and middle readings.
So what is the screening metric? 1.14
